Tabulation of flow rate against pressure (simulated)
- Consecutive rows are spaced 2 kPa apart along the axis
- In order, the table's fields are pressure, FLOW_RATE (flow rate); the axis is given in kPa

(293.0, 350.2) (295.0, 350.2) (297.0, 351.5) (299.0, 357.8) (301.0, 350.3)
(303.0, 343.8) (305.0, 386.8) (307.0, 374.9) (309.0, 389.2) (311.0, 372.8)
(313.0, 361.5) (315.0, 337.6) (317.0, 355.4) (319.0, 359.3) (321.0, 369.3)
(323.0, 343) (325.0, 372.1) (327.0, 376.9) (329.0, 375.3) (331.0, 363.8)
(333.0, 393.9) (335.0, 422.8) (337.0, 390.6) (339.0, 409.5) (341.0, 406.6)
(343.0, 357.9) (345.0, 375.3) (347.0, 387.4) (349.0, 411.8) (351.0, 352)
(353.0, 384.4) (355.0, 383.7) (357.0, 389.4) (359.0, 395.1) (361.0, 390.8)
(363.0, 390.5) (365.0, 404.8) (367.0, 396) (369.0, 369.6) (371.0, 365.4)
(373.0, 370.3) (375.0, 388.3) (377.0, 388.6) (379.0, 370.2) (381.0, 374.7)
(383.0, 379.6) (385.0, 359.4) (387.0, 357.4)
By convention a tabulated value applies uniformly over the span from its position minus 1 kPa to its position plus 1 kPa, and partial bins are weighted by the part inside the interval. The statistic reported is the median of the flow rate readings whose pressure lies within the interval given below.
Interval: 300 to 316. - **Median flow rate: 367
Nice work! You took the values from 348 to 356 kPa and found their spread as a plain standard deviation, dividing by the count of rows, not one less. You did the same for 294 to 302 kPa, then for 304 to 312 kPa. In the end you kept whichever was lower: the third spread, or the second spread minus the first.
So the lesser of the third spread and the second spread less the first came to -18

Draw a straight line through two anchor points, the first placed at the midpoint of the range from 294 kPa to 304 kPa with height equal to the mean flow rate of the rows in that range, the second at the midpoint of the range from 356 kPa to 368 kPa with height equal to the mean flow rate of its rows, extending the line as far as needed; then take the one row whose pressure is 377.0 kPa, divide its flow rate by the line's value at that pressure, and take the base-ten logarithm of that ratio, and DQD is -0.018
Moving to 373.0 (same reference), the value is -0.036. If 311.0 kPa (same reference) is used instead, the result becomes 0.016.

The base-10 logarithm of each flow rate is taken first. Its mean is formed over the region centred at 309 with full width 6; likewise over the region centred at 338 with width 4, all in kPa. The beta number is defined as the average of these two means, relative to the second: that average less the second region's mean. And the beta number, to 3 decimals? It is -0.012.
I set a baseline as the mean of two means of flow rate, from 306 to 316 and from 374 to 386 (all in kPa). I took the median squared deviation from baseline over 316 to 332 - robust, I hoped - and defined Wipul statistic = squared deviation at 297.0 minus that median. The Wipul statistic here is 375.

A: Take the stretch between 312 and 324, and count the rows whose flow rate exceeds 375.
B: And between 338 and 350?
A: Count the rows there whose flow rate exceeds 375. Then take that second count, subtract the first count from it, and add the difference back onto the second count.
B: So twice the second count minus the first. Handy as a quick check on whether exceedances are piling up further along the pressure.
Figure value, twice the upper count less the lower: 10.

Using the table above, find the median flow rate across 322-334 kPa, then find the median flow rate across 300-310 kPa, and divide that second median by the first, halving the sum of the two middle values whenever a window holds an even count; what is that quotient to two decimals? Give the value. 1.00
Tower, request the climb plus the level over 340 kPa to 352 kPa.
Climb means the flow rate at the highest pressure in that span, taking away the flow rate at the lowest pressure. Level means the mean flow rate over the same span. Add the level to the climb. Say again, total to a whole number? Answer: 327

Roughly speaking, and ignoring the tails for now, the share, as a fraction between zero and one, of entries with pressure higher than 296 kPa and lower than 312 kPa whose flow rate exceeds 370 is 0.50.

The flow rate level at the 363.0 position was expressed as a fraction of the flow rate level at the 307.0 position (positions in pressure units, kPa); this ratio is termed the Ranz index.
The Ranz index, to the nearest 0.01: 1.04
